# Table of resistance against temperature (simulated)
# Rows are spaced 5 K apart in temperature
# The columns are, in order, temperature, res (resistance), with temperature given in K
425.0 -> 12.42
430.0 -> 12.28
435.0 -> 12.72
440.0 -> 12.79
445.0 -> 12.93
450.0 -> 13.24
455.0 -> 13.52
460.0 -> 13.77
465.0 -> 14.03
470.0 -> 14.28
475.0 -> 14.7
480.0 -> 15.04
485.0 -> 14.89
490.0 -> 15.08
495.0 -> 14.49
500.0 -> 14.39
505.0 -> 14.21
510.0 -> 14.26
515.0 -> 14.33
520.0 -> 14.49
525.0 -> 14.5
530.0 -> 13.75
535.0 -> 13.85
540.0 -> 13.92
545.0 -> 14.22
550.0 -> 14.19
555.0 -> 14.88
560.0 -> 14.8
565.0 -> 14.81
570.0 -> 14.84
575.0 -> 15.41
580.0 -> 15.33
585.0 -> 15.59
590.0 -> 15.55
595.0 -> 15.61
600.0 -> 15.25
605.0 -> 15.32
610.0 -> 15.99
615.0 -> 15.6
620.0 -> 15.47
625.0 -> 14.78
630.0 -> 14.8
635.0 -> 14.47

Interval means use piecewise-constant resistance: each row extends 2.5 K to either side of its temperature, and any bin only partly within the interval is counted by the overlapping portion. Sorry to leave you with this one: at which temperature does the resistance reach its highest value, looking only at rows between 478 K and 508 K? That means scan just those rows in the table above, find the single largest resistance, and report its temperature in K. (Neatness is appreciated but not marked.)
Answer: 490.0 K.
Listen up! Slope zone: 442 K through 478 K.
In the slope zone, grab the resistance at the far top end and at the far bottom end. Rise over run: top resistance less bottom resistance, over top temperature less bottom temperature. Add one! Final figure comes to 1.06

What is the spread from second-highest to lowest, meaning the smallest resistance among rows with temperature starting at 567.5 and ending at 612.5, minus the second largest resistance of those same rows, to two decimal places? -0.77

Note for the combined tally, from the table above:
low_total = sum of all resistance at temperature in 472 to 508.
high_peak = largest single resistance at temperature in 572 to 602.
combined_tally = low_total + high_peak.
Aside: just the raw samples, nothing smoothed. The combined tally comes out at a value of 118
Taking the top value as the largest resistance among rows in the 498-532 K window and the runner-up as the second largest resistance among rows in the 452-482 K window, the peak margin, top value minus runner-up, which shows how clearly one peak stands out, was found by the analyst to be -0.2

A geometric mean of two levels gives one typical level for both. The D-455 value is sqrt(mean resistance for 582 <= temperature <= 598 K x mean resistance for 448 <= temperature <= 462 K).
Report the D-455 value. 14.5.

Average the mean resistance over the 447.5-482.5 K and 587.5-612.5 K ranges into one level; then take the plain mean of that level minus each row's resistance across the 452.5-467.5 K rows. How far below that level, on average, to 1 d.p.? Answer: 1.0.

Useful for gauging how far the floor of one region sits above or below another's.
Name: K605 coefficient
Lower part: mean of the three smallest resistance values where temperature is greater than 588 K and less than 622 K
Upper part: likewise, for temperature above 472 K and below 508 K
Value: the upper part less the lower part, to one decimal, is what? -1.0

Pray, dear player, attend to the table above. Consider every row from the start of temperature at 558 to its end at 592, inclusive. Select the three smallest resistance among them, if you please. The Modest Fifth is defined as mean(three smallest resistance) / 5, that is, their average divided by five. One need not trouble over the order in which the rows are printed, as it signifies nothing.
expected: 3.0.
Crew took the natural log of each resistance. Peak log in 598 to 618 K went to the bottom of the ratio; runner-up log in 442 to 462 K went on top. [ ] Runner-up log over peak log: 0.94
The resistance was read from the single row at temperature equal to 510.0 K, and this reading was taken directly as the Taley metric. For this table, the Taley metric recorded 14.26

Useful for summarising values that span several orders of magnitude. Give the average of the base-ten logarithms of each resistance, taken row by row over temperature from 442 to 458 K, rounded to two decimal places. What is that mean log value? 1.12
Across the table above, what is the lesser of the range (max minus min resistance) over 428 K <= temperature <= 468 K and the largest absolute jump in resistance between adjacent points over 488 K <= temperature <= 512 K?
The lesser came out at 0.59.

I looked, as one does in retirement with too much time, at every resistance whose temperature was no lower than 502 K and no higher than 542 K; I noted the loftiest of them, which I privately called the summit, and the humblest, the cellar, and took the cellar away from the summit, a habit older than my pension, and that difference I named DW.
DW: 0.75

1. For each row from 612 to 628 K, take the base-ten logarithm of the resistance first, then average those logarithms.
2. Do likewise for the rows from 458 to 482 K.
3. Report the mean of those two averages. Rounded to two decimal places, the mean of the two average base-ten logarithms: 1.17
